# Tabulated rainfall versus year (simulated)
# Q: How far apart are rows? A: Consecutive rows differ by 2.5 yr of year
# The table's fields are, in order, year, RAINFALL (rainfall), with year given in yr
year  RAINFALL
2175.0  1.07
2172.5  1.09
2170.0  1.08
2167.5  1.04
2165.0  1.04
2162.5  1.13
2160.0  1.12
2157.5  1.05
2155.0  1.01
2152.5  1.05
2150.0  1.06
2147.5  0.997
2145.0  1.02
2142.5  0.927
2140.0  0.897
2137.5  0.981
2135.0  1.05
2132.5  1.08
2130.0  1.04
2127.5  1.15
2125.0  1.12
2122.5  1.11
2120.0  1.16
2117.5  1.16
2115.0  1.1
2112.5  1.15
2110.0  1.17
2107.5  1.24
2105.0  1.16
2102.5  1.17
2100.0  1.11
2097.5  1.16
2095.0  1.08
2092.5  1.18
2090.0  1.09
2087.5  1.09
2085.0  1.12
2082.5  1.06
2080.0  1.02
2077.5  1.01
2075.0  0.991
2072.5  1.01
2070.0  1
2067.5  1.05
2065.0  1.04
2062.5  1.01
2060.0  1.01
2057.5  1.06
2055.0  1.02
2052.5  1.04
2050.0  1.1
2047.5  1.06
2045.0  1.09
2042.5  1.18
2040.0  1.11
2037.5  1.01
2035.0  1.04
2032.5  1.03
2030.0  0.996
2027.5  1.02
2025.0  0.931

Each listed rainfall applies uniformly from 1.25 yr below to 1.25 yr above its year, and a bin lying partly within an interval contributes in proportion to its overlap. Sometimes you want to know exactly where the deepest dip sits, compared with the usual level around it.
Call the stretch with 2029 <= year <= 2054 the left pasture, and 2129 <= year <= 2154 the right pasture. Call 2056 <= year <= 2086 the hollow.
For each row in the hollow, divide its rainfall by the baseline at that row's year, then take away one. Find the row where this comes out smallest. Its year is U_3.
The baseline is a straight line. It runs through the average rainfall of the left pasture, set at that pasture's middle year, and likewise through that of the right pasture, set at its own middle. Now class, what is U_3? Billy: 2075.0 yr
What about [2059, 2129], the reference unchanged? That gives 2075.0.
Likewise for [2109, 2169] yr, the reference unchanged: 2140.0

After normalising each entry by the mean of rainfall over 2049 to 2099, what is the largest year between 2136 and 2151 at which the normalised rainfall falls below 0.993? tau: 2147.5 yr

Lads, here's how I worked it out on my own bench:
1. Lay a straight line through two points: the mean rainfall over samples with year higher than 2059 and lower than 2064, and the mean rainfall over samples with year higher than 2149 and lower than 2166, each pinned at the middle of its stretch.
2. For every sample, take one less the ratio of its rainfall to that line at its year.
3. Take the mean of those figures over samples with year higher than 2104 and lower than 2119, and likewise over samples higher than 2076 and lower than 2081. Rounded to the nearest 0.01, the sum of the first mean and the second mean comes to -0.11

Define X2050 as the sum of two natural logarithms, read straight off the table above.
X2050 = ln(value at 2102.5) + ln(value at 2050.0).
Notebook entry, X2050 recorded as 0.25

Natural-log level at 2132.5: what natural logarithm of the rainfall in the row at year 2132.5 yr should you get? 0.08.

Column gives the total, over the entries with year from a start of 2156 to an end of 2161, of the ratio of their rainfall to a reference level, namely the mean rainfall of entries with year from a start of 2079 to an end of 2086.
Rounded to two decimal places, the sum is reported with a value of 2.03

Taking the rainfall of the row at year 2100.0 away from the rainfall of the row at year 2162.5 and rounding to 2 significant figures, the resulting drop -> 0.020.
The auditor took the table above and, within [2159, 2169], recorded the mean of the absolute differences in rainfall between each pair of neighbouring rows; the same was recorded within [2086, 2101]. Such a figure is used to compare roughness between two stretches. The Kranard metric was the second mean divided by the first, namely 1.9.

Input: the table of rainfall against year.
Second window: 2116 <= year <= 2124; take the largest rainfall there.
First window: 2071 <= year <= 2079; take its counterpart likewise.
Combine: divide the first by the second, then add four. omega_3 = 4.87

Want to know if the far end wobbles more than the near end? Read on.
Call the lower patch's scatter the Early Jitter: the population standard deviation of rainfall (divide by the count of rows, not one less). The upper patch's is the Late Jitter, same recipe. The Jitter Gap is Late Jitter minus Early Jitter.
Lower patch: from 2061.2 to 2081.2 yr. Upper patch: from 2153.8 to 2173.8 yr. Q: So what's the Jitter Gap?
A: 0.021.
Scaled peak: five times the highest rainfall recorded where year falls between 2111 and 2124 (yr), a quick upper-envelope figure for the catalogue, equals 5.80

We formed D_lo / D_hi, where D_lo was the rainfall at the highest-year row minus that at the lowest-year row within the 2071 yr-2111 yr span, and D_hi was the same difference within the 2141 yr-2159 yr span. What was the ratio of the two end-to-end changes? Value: 1.3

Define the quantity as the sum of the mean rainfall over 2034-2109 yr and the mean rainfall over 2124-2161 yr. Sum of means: 2.11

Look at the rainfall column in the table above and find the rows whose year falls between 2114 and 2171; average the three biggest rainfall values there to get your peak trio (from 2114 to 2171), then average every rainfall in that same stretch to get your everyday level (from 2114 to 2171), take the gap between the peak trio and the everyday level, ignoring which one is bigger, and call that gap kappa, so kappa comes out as 0.10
